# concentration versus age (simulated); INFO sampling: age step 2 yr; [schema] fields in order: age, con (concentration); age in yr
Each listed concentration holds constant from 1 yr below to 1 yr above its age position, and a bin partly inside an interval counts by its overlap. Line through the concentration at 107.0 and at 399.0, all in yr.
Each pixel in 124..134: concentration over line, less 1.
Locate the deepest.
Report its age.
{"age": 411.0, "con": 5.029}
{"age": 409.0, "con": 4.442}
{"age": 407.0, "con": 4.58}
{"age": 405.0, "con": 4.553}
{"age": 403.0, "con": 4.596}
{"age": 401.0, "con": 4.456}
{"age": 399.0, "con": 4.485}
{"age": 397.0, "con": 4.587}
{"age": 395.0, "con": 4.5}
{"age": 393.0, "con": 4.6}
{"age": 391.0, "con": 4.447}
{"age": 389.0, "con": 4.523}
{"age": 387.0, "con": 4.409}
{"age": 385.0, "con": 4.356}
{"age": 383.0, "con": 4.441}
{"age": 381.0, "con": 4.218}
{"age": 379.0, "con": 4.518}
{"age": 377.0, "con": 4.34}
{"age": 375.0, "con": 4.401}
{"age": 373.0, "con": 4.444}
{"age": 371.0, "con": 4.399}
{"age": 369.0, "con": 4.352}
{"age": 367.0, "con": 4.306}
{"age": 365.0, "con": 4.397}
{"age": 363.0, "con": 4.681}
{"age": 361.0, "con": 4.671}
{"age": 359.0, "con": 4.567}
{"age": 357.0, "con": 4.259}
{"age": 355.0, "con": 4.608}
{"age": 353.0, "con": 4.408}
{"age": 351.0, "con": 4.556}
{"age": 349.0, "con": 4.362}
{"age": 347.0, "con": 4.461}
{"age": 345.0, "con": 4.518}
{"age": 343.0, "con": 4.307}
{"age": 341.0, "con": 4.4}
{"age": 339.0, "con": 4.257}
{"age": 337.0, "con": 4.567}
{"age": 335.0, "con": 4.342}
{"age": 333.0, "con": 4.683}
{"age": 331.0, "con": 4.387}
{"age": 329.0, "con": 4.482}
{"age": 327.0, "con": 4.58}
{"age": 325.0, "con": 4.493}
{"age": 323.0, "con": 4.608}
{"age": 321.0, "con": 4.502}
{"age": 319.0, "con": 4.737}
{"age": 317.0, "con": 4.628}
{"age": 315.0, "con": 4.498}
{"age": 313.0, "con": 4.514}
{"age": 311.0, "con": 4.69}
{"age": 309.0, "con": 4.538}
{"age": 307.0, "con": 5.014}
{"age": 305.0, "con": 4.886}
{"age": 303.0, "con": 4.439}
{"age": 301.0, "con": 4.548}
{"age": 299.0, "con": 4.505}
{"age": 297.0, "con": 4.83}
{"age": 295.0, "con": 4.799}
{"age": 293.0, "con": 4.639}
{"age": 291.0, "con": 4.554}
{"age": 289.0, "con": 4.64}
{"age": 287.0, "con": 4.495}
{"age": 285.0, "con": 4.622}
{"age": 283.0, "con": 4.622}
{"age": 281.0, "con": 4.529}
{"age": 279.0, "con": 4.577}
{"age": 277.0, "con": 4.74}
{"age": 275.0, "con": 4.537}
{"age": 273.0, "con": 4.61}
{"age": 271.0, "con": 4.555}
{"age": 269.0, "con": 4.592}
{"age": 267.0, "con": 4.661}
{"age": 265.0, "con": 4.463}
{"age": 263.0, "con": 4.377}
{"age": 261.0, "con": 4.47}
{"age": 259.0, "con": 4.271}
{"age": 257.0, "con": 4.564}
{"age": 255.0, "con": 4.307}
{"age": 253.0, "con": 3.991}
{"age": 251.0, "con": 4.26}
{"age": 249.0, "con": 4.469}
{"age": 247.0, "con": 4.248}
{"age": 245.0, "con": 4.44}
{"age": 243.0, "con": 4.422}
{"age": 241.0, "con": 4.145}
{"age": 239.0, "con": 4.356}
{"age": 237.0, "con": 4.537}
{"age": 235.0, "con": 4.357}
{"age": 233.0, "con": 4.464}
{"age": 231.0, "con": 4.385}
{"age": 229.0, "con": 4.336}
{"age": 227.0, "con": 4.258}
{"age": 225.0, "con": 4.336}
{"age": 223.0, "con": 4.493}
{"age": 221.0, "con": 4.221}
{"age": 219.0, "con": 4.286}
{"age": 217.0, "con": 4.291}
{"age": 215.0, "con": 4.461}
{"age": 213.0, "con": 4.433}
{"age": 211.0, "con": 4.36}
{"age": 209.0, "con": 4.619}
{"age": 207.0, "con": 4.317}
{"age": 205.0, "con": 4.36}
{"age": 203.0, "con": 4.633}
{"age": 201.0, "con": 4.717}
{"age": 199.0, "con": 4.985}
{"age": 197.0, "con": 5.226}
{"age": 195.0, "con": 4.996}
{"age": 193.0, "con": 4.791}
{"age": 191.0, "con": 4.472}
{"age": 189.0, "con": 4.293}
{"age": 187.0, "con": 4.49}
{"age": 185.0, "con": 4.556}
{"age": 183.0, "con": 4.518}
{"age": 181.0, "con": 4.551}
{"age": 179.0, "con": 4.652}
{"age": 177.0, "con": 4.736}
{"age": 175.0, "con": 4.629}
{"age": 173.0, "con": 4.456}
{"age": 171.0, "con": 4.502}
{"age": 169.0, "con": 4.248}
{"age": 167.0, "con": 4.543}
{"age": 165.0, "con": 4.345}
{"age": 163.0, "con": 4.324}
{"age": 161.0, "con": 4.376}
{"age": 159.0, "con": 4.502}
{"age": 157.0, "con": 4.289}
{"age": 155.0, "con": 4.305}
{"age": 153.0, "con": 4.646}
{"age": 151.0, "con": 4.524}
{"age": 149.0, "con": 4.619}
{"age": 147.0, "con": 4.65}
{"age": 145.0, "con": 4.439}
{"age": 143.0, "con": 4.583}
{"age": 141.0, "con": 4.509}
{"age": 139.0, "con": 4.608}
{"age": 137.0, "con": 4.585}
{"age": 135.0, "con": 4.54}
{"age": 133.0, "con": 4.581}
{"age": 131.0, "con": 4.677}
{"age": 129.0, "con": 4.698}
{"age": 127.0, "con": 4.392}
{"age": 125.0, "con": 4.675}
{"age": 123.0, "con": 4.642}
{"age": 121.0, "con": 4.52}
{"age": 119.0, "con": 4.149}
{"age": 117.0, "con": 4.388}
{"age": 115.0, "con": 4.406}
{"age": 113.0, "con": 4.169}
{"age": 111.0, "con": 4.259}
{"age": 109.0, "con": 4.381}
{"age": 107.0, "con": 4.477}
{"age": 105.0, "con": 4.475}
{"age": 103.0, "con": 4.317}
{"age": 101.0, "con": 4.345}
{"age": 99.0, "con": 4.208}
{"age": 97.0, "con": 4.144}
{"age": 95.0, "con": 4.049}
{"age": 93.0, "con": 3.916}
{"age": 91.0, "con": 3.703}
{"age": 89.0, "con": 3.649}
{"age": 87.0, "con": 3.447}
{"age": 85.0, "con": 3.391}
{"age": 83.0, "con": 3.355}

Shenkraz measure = 127.0 yr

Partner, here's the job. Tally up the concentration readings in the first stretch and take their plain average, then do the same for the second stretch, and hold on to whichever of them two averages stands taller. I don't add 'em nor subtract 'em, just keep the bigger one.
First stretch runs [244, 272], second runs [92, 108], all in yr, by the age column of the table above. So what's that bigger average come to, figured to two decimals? 4.40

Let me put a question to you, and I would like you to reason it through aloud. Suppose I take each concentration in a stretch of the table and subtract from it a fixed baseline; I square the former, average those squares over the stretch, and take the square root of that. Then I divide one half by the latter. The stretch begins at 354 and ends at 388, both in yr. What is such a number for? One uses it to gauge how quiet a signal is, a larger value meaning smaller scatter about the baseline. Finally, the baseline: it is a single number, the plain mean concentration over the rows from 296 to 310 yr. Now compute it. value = 1.8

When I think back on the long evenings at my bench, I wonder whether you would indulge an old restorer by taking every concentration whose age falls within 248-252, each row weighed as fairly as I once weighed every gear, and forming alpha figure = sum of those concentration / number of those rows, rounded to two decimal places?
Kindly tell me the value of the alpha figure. 4.36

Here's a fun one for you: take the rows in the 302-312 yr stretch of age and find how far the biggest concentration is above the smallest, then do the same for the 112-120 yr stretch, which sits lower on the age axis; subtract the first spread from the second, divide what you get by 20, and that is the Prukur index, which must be -0.016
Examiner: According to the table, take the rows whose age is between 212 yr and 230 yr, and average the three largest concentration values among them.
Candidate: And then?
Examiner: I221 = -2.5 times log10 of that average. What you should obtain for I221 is -1.62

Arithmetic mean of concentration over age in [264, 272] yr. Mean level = 4.57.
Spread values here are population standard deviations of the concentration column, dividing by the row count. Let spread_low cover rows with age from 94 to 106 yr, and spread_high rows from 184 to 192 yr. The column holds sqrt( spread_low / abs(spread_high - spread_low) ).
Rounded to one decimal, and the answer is 1.8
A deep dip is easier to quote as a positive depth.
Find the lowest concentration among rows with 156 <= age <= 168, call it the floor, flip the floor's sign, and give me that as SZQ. -4.29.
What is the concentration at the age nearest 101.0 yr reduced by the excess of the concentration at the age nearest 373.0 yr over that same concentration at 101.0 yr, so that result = 4.25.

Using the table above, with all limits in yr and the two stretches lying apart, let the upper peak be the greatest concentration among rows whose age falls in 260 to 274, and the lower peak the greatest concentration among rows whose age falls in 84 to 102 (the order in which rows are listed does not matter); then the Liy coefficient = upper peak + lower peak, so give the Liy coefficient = 9.0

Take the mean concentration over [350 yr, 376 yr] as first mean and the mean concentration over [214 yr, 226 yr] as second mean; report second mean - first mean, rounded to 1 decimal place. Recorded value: -0.1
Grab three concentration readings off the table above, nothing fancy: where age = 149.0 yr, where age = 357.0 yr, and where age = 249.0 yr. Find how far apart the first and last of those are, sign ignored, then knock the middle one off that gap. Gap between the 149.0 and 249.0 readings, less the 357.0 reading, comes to -4.11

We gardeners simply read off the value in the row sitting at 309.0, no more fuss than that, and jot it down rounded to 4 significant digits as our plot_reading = 4.538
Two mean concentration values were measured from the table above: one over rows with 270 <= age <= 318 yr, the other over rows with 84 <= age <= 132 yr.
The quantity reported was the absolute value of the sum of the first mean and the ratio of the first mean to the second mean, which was 5.72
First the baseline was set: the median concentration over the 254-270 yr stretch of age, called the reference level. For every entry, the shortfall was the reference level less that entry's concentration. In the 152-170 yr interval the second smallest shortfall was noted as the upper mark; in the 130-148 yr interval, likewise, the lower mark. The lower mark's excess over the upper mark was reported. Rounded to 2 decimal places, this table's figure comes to -0.11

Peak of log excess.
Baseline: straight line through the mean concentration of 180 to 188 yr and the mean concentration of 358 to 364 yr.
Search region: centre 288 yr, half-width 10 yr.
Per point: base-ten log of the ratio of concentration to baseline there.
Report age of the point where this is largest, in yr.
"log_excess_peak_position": 297.0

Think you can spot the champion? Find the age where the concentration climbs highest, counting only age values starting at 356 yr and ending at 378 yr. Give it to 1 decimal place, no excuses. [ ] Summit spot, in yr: 363.0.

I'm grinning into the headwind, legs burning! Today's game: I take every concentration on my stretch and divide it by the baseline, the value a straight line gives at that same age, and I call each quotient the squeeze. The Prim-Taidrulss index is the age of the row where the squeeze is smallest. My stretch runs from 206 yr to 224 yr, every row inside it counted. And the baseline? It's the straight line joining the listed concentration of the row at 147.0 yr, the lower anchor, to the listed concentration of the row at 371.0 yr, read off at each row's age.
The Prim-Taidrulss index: 221.0 yr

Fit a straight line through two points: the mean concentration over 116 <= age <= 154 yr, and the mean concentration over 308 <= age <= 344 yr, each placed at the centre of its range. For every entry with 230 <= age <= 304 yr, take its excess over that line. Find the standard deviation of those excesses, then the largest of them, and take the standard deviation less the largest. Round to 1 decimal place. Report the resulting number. -0.1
